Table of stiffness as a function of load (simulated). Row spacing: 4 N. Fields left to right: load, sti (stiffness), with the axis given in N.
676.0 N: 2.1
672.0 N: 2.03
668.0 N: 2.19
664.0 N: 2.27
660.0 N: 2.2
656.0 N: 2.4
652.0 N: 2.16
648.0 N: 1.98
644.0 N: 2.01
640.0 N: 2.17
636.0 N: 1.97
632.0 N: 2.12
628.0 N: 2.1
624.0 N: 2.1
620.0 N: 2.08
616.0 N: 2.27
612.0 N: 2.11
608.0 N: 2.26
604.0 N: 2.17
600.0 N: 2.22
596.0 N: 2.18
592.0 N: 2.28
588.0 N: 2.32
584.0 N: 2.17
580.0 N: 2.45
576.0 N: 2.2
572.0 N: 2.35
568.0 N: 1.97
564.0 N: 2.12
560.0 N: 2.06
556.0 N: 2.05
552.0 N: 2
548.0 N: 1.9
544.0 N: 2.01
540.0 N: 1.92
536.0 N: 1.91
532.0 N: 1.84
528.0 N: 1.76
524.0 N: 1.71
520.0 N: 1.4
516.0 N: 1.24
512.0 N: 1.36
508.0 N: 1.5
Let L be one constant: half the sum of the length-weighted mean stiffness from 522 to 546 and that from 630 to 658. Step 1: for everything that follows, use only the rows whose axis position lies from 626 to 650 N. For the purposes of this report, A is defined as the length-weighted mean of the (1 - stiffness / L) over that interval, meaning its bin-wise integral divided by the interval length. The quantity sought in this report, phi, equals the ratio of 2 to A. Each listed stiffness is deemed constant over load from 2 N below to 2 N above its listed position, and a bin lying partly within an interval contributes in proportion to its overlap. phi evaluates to -56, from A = -0.04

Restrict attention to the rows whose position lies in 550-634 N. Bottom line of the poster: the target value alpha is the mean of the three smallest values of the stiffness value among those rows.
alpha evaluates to 2.01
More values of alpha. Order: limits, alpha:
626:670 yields 1.99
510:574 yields 1.33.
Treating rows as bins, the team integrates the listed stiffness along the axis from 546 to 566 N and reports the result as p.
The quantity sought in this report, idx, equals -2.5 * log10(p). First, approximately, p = 40.5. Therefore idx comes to -4.02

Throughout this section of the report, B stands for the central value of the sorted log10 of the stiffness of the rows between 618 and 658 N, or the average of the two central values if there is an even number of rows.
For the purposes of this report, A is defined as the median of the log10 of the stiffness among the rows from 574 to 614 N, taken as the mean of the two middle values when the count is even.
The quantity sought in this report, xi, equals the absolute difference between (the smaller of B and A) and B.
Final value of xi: 0.000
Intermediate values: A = 0.344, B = 0.322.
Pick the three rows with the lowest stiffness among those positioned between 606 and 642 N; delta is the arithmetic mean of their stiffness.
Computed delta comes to 2.05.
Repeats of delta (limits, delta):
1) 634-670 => 1.99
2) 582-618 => 2.15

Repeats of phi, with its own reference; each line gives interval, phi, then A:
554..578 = -29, -0.07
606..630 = -24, -0.08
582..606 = -17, -0.12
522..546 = 31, 0.06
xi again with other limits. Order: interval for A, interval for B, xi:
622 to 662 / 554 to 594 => 0.015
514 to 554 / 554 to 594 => 0.068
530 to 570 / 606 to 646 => 0.026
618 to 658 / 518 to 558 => 0.000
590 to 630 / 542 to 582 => 0.000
